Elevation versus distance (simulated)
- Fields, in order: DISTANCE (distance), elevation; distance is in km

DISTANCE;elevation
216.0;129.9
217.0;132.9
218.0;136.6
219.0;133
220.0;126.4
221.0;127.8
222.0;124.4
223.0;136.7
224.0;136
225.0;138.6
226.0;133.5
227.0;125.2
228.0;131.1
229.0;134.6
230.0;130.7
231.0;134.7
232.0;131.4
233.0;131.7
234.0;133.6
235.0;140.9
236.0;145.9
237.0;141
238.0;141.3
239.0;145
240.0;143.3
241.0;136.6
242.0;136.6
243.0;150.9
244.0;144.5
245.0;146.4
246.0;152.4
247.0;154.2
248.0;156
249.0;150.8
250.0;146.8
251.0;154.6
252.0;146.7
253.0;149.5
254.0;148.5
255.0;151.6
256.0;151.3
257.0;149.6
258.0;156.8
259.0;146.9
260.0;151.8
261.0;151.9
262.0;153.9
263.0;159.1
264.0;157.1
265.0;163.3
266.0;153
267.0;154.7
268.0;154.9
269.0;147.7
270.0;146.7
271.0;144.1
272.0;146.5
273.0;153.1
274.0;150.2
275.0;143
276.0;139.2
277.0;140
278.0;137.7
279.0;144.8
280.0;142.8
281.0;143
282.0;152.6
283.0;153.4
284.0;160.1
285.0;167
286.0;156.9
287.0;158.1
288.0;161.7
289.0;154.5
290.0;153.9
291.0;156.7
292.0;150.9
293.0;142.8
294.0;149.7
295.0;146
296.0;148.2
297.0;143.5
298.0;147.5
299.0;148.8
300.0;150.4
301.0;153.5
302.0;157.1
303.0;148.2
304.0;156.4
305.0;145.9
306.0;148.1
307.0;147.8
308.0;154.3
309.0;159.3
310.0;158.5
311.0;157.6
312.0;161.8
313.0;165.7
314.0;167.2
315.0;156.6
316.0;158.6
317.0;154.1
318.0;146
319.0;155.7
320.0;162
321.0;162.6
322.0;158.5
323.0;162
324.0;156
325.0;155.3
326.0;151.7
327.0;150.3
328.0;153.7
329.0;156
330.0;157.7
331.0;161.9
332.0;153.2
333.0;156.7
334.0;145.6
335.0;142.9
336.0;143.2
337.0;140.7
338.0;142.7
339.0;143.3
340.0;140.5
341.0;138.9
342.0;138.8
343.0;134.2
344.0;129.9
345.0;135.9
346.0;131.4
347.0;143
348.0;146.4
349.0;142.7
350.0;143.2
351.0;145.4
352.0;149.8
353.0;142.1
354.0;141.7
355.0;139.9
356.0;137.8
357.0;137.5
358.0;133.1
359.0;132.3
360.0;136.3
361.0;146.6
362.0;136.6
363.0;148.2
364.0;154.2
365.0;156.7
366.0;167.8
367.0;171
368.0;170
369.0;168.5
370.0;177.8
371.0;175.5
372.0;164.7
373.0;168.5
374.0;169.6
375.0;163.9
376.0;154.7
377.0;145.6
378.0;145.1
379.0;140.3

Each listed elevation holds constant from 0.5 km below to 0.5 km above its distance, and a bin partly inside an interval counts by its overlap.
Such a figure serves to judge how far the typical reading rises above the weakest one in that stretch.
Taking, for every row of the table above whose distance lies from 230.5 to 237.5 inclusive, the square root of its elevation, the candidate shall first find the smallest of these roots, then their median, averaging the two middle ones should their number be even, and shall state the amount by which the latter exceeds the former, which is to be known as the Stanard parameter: 0.14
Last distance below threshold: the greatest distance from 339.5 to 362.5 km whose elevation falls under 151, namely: 362.0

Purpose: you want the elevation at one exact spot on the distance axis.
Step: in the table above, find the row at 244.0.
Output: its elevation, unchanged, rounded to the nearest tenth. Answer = 144.5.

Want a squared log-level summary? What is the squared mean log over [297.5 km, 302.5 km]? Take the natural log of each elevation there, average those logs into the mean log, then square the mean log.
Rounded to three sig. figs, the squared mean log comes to 25.2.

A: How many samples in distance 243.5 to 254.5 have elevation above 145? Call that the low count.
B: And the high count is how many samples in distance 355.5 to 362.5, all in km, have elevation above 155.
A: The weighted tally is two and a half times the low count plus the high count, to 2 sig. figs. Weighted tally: 25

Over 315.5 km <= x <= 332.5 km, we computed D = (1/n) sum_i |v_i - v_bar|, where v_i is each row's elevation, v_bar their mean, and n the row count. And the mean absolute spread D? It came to 3.5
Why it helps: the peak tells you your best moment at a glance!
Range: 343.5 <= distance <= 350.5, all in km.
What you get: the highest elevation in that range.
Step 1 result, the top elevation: 146.4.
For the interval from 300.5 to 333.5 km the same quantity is 167.2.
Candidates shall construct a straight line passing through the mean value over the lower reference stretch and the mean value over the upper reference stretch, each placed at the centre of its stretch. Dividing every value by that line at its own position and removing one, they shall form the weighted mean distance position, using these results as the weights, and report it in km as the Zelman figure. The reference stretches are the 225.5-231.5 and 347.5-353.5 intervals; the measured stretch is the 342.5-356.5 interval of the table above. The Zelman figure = 347.4 km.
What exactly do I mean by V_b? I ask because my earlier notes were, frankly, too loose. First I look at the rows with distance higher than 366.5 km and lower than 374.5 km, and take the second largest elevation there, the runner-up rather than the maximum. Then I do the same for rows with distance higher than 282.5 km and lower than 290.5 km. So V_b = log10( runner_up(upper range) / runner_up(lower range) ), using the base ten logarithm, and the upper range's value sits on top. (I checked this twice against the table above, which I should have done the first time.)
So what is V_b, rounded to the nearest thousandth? 0.036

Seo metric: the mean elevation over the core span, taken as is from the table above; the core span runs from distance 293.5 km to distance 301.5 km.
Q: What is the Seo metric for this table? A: 148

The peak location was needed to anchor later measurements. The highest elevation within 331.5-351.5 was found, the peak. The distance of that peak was 333.0 km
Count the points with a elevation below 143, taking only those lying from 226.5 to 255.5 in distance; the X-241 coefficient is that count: 13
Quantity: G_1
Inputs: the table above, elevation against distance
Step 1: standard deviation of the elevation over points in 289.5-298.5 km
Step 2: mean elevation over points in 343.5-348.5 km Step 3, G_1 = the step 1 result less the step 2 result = -133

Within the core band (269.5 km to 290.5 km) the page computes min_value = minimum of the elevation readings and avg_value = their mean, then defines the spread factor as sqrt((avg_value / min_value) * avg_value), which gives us 12.8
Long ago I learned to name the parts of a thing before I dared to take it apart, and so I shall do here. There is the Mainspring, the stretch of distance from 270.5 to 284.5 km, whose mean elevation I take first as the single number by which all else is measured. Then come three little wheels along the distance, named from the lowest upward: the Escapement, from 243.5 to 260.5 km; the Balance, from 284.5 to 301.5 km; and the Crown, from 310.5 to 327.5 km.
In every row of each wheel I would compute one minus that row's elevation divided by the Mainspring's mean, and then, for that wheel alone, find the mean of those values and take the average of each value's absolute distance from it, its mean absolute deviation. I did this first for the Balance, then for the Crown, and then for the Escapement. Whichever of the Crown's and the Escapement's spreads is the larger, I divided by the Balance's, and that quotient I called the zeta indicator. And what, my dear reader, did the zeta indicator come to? 0.8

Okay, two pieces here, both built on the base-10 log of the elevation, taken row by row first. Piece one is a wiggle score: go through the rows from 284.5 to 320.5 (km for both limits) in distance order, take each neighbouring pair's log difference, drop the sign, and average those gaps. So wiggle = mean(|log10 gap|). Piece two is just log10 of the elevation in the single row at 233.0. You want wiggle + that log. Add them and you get 2.13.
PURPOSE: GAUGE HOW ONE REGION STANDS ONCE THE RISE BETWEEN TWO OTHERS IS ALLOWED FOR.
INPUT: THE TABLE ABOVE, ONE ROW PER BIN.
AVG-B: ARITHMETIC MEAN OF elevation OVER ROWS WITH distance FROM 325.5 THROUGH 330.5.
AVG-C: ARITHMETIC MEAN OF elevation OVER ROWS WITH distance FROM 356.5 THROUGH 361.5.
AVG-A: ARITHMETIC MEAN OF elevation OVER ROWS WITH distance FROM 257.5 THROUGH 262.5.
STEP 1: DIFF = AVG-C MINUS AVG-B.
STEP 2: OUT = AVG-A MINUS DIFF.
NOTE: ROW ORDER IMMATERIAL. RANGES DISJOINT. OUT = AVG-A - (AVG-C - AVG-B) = 169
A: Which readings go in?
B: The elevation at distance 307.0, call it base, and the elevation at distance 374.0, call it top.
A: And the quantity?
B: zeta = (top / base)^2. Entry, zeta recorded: 1.3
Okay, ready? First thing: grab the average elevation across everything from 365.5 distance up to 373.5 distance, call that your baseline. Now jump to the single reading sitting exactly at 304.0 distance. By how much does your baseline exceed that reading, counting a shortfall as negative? 14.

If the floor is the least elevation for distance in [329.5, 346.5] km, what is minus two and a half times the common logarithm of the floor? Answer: -5.28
